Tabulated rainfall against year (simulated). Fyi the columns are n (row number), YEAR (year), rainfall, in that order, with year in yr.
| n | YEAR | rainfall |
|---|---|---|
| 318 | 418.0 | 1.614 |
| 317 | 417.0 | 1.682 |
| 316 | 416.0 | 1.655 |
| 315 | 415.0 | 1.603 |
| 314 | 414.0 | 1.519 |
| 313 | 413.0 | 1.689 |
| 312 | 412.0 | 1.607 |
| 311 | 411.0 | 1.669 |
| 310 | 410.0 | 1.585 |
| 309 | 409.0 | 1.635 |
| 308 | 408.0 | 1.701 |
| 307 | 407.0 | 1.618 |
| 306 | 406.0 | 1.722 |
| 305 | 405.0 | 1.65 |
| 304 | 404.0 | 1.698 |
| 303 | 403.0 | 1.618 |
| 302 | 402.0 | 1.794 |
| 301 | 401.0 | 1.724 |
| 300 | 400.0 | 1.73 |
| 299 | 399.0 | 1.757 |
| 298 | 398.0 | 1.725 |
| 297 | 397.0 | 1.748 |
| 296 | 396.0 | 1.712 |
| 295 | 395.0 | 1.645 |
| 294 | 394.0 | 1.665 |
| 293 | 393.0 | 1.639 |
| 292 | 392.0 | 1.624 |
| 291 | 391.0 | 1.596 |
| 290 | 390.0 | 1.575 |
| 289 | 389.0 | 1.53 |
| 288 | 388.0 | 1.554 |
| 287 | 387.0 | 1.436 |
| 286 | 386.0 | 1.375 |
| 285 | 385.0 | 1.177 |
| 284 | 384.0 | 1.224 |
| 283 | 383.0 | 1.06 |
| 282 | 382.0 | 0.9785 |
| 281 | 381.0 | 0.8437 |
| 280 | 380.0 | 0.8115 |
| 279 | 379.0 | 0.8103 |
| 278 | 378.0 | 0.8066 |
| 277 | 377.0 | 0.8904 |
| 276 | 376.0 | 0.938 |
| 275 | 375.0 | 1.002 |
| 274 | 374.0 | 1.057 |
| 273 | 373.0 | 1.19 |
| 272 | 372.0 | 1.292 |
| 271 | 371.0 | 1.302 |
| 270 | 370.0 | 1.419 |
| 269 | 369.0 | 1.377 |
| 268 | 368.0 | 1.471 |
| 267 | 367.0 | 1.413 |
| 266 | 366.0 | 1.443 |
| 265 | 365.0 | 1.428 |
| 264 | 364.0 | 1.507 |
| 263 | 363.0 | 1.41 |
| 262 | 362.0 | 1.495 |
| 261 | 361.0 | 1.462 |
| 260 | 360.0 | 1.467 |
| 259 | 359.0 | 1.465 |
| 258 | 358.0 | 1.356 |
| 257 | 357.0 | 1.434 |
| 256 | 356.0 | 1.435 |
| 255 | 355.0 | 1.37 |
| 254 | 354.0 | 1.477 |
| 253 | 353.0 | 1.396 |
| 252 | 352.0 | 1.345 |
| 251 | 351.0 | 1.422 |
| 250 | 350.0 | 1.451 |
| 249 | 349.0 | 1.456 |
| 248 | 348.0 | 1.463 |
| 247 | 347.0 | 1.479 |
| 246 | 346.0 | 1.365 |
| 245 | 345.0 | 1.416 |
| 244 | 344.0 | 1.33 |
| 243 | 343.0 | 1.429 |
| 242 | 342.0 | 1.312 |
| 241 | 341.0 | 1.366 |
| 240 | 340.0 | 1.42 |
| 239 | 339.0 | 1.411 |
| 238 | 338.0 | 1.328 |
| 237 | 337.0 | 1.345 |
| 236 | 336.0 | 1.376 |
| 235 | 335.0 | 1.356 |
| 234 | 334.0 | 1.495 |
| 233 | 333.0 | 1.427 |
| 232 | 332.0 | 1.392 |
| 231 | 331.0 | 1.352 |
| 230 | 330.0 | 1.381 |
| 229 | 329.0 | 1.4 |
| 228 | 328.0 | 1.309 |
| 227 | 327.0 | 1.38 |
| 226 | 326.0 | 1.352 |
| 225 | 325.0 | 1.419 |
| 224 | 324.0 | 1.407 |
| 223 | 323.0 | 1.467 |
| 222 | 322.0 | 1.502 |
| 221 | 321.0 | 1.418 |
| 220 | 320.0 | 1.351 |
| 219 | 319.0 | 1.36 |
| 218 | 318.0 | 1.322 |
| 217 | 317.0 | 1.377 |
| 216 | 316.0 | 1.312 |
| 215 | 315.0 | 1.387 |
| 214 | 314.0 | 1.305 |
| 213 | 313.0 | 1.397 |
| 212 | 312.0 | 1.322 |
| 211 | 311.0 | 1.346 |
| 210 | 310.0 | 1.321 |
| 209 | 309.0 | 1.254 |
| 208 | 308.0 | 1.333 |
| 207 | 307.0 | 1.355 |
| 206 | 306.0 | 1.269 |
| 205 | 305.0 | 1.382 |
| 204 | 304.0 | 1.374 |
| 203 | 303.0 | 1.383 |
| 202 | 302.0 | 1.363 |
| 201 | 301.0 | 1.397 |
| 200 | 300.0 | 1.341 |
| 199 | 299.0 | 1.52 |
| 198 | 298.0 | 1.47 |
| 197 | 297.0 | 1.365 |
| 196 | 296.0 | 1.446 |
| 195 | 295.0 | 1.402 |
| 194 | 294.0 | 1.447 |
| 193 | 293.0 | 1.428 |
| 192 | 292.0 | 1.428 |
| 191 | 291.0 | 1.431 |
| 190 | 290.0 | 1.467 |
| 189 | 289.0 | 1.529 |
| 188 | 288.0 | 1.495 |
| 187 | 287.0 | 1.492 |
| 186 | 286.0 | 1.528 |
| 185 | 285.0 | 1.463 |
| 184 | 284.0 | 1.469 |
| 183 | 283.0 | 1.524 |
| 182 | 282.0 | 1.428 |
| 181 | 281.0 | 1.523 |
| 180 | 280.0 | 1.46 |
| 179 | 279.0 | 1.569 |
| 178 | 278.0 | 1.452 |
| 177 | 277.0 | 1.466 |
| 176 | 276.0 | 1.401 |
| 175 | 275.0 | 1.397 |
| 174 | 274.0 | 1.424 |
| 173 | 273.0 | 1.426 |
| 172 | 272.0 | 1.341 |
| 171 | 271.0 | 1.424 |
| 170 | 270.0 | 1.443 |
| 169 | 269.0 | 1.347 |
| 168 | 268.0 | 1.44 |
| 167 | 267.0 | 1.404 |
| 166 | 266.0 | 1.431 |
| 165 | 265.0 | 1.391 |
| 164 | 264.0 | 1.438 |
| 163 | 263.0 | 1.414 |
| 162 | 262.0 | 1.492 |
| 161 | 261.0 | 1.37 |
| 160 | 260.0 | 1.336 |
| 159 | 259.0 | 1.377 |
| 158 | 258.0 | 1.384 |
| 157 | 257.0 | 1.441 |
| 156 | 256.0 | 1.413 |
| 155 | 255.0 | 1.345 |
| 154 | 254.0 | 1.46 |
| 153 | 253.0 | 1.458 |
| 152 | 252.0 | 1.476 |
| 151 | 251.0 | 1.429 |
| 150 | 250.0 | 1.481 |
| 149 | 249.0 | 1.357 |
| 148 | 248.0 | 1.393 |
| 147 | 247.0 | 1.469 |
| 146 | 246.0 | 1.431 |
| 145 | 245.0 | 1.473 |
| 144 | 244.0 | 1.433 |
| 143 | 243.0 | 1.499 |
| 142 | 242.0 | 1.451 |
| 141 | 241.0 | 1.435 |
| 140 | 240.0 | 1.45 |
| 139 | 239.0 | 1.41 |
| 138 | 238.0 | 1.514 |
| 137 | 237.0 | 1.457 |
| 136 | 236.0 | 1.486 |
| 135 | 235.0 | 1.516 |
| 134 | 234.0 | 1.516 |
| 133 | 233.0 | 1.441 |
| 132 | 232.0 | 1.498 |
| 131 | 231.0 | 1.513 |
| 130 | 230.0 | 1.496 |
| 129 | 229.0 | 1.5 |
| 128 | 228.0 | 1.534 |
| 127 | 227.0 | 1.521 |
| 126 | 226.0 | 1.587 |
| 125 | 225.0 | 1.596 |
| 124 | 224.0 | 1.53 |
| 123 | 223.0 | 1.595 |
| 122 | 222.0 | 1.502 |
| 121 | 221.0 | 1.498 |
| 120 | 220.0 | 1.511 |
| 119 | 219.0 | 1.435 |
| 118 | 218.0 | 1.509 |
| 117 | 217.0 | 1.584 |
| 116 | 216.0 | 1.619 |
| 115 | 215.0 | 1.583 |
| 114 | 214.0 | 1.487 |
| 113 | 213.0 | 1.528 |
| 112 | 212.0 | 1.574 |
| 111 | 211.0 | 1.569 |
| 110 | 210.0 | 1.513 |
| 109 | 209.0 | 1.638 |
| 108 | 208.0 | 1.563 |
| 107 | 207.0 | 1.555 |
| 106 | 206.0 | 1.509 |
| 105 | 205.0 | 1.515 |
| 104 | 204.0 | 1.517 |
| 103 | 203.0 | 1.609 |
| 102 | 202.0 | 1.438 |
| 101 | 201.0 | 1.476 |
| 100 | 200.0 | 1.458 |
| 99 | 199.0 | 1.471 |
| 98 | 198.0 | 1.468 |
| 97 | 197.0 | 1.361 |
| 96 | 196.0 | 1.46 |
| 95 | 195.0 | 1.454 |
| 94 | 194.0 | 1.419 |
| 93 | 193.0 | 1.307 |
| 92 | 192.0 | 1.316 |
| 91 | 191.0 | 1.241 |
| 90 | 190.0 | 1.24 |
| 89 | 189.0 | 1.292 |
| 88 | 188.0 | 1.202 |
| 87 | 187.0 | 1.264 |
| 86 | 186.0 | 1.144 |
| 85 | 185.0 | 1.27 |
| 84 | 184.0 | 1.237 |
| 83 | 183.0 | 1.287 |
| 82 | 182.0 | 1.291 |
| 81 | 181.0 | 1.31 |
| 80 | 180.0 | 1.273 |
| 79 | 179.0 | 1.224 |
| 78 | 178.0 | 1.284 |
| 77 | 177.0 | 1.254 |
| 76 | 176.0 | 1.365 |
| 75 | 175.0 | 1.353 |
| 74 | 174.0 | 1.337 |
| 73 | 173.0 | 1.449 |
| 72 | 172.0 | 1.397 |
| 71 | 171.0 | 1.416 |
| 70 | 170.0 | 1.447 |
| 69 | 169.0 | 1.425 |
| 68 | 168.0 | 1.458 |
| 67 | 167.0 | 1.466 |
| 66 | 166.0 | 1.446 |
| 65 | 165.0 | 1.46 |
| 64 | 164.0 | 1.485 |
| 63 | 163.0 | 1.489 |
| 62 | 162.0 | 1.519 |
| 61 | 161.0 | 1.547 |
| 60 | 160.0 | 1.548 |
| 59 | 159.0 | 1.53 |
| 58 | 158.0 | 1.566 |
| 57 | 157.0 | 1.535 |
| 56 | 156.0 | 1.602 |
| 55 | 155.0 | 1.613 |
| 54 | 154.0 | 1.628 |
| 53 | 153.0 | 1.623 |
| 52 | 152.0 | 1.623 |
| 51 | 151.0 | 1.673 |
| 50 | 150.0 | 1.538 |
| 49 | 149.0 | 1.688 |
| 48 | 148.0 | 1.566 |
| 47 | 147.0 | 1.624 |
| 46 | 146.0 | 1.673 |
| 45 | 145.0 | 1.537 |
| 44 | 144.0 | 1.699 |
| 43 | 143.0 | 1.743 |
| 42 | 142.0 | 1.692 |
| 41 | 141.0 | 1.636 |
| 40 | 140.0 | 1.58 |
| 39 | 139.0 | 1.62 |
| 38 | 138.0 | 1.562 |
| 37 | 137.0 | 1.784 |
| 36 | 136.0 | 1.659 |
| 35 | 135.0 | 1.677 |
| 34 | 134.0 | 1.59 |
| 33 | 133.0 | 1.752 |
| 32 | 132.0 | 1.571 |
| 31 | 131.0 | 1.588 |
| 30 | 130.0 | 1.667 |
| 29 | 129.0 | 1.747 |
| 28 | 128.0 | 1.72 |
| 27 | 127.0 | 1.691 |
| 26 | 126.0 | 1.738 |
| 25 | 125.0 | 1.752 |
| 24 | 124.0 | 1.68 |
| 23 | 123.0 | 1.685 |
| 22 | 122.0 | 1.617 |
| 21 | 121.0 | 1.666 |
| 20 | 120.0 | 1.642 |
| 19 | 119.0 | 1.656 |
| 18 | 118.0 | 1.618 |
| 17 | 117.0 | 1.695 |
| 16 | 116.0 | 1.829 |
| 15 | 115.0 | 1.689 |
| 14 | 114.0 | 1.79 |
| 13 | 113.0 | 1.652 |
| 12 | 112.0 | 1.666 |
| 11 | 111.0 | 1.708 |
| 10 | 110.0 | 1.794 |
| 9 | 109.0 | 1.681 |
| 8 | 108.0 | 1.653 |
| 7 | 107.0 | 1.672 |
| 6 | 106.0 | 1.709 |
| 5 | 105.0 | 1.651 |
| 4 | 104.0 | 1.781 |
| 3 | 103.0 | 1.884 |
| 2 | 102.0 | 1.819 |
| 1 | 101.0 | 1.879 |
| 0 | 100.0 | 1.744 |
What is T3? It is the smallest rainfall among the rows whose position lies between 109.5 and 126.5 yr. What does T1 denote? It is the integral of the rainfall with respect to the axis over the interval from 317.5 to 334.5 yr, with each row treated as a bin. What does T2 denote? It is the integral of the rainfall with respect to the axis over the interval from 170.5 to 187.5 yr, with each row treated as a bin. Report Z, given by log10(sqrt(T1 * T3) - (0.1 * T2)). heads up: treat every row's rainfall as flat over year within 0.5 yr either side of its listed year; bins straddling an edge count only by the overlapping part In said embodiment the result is 0.60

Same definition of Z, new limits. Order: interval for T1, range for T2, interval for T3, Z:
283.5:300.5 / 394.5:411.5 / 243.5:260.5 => 0.46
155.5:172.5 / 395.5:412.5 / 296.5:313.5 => 0.44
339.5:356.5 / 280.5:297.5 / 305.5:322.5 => 0.48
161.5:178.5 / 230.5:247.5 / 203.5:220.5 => 0.53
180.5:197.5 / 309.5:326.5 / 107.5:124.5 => 0.56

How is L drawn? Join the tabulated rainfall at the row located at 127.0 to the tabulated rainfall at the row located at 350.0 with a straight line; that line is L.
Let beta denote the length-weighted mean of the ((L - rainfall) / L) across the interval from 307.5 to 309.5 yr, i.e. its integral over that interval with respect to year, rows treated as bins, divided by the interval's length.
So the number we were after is 0.14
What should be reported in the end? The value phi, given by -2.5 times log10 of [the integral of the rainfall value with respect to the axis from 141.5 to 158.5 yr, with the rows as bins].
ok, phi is -3.60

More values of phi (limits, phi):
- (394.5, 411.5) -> -3.65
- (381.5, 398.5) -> -3.51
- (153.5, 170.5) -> -3.53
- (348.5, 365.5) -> -3.47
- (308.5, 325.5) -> -3.42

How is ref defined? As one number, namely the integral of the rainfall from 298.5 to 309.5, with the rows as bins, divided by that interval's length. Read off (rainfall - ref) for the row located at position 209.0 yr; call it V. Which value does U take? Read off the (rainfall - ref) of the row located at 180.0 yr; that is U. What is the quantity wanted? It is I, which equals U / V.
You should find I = -0.3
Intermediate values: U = -0.09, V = 0.3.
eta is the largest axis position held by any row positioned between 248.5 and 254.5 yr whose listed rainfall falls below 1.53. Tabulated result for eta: 254.0 yr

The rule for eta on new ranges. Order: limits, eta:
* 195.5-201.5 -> 201.0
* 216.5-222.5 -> 222.0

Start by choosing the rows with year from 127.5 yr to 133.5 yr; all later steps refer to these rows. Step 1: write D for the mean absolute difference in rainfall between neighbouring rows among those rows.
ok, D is 0.077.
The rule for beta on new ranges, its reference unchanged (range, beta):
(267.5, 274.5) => 0.08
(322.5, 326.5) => 0.05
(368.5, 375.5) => 0.14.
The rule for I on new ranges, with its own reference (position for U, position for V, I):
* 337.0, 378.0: 0.0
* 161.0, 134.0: 0.8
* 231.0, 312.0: -3.9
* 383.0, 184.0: 2.4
